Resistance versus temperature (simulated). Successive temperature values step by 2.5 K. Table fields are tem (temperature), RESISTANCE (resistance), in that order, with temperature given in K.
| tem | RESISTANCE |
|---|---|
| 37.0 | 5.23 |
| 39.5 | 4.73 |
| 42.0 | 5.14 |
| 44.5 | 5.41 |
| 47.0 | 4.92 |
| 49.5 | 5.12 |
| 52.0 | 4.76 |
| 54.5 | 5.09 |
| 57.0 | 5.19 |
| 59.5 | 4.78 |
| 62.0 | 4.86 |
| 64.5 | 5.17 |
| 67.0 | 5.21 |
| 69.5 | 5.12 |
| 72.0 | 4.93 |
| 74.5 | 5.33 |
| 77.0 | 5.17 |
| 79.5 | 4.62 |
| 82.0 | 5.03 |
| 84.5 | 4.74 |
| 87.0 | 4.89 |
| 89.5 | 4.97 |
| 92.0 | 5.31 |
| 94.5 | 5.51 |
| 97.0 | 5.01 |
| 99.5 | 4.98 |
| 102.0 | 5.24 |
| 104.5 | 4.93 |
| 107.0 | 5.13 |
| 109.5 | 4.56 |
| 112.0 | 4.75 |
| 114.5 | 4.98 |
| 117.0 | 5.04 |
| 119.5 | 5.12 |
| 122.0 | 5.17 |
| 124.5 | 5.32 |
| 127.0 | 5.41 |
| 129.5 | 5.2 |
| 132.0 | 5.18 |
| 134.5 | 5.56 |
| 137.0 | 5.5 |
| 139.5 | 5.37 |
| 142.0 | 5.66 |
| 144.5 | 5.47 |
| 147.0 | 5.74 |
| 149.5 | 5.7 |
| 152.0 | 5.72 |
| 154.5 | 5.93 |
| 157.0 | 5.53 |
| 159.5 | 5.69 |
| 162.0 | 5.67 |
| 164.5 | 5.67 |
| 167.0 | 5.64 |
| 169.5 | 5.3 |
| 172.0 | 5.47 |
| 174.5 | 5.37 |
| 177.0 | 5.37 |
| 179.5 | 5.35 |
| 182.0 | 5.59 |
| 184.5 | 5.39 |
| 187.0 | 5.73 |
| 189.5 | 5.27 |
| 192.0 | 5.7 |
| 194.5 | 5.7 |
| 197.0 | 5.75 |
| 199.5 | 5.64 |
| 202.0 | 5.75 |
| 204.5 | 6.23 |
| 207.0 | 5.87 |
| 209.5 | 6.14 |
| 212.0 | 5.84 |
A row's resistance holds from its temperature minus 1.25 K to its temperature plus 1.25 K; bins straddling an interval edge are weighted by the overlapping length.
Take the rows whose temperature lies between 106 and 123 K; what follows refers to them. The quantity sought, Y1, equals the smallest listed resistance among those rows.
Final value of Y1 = 4.56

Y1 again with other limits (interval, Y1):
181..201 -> 5.27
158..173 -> 5.3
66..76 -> 4.93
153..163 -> 5.53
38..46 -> 4.73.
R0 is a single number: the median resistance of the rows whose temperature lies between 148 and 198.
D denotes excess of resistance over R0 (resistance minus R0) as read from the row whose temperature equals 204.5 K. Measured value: 0.6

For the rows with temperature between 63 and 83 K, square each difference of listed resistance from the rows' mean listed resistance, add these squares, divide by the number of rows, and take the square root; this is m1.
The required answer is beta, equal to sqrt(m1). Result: 0.45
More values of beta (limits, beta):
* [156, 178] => 0.38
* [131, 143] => 0.41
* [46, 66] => 0.41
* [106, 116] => 0.47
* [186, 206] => 0.49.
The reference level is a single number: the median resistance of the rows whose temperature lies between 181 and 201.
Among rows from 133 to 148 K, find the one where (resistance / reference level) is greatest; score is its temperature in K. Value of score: 147.0 K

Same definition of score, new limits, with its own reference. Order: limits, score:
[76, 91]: 77.0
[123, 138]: 134.5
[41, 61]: 44.5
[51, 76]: 74.5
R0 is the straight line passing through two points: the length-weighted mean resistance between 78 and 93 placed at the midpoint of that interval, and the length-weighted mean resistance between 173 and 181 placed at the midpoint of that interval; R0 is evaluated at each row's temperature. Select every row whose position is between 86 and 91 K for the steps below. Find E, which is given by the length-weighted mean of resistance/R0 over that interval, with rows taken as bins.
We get 1.00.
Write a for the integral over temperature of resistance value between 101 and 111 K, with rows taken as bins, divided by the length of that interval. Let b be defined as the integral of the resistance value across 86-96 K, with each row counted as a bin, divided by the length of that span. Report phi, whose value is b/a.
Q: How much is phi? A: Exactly 1.04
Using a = 5.0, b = 5.2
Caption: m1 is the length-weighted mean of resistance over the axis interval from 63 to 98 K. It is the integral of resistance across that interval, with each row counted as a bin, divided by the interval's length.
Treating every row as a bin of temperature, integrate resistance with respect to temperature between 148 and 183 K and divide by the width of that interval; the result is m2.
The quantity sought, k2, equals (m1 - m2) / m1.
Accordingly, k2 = -0.10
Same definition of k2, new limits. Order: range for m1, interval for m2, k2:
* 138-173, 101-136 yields 0.09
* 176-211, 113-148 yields 0.06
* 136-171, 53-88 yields 0.11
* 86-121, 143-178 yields -0.11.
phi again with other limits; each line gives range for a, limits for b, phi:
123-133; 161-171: 1.05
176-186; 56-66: 0.92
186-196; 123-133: 0.94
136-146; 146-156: 1.05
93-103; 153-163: 1.10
